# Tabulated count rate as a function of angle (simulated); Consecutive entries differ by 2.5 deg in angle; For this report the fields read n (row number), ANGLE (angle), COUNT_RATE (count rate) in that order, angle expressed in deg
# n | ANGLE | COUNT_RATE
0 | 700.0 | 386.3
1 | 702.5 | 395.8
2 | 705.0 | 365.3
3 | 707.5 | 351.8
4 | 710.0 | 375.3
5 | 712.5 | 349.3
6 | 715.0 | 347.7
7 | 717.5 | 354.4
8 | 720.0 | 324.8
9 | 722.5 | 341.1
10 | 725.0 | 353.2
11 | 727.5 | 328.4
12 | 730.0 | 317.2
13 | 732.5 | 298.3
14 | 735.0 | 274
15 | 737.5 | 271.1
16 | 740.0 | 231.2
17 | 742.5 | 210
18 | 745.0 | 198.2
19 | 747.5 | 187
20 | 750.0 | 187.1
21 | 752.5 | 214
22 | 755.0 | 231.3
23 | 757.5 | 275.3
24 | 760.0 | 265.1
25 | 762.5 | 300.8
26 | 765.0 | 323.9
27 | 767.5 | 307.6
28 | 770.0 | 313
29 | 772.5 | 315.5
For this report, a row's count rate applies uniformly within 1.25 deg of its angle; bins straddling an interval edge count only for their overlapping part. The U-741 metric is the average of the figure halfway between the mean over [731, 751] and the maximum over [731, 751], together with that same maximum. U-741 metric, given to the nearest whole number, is 282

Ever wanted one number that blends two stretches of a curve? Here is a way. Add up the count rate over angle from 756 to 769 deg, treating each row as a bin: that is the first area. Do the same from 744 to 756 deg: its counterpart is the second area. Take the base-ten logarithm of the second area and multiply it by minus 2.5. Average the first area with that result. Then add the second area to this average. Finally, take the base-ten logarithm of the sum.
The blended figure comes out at 3.64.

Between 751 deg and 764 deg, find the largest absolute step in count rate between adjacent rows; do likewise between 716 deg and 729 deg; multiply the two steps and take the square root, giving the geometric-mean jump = 36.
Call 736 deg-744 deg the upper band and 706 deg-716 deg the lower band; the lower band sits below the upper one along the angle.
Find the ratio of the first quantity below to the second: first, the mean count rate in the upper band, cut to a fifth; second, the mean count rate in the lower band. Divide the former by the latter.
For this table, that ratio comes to 0.13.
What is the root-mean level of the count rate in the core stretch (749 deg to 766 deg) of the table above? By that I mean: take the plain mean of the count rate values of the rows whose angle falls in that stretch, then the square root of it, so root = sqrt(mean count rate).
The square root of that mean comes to 16.0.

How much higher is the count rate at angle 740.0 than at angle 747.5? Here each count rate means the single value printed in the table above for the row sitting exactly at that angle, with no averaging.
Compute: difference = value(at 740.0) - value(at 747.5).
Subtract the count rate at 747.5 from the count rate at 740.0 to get 44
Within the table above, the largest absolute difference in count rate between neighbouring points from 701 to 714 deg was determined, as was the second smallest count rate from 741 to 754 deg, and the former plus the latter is 218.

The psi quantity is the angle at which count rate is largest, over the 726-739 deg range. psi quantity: 727.5 deg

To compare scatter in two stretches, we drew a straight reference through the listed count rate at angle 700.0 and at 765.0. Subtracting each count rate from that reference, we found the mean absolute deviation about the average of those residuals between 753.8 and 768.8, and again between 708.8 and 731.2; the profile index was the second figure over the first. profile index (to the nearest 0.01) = 0.33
